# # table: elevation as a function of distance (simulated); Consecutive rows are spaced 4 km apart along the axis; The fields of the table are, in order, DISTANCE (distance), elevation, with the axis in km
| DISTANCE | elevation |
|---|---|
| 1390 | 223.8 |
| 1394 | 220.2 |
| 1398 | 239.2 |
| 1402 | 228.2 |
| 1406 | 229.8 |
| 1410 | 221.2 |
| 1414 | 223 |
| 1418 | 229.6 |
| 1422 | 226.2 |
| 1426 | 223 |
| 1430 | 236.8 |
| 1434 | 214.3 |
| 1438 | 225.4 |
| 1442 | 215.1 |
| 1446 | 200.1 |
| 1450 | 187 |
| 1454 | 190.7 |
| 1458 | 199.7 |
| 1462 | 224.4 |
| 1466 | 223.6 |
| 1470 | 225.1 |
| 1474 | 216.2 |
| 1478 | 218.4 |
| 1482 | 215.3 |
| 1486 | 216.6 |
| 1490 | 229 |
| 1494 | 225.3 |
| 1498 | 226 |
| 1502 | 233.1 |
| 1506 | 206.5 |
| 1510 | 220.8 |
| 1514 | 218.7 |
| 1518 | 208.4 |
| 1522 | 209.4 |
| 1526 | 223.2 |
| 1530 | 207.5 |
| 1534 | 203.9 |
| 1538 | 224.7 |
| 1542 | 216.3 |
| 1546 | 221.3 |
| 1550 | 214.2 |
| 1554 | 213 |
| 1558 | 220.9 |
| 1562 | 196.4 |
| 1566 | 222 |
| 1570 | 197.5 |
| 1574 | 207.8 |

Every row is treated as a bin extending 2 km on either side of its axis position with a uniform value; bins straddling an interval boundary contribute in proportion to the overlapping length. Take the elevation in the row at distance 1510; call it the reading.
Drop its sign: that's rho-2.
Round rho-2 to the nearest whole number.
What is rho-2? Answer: 221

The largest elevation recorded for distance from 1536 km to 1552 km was 224.7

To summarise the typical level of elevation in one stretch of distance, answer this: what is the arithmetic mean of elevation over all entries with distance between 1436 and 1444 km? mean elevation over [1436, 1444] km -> 220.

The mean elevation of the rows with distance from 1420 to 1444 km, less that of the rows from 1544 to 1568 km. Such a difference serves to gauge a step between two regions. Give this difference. 9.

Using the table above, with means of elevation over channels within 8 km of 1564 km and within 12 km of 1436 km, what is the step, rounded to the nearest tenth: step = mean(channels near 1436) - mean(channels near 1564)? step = 9.9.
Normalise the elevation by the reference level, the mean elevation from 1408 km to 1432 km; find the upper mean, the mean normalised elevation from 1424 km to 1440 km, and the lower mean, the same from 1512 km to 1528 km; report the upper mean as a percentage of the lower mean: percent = 104.6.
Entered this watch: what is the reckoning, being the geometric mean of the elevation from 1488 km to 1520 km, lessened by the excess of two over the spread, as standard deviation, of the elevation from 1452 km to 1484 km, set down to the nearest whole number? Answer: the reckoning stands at 231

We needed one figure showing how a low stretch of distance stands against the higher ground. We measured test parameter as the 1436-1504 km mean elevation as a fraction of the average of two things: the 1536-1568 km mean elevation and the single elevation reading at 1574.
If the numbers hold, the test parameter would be 1.02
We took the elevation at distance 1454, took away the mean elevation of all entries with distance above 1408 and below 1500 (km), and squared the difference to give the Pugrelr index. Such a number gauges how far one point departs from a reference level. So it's 741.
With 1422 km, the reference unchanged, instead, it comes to 69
